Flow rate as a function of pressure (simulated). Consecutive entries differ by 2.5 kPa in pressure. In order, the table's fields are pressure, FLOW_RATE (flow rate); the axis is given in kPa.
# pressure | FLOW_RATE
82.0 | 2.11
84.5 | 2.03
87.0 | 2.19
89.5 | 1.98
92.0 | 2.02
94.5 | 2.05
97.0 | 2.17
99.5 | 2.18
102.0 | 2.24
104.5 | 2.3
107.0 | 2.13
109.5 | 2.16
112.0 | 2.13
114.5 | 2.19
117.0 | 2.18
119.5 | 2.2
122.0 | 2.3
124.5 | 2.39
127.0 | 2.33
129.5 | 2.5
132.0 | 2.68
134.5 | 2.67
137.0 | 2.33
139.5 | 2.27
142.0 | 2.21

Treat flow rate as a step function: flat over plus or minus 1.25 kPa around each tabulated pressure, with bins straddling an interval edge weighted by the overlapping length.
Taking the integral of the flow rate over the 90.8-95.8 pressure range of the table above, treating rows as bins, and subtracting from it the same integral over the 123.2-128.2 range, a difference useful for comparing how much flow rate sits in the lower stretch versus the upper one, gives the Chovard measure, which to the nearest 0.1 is -1.6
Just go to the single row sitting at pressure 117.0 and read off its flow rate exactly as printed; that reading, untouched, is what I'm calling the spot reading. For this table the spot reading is 2.18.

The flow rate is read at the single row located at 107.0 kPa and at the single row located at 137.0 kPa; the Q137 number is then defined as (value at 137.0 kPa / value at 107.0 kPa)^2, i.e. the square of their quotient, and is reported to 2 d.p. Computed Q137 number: 1.20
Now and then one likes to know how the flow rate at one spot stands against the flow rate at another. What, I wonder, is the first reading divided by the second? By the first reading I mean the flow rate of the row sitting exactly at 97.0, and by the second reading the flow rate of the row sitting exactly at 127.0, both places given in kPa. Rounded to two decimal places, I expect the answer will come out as 0.93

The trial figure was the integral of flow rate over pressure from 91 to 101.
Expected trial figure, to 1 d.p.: 21.1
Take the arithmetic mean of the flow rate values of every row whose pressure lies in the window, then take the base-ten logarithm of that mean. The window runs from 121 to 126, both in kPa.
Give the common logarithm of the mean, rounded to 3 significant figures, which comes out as 0.370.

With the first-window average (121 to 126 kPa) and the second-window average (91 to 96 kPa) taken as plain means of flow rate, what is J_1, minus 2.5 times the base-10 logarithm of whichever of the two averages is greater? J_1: -0.93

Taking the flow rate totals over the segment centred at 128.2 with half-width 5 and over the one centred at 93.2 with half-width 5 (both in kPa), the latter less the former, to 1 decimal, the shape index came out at -1.7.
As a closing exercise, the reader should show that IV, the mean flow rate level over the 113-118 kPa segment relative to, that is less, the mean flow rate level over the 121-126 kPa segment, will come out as -0.16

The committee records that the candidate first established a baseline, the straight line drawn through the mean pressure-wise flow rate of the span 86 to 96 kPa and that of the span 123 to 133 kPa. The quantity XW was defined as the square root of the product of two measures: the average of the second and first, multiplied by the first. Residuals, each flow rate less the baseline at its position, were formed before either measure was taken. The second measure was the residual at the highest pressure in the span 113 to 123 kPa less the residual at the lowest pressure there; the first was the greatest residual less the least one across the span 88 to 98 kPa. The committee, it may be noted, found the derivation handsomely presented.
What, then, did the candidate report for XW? 0.085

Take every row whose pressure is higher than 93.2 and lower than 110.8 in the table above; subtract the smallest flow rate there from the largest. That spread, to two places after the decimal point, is 0.25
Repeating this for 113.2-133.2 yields 0.50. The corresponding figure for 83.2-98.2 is 0.21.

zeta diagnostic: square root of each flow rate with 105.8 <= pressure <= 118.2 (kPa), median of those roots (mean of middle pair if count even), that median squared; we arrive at 2.16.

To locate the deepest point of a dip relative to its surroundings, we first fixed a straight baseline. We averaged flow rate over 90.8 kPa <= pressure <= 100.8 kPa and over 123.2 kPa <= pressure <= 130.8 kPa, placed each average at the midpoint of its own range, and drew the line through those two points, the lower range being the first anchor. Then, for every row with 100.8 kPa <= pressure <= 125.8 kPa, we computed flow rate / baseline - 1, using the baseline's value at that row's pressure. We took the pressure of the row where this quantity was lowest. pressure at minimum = 112.0 kPa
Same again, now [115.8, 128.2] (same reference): 119.5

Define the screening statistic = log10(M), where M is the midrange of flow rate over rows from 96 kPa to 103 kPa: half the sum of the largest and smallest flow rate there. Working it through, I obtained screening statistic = 0.343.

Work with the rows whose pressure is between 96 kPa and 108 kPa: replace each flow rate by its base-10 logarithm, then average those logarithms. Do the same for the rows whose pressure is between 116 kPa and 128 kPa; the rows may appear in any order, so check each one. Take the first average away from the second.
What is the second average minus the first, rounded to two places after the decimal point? 0.01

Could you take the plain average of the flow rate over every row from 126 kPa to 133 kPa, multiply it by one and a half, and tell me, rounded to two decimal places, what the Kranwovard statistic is 3.75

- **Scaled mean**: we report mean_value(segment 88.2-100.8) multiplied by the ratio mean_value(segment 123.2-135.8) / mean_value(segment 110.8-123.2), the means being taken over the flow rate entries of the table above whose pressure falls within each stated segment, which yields 2.377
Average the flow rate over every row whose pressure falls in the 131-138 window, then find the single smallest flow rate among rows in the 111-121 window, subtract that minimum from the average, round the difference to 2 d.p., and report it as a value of 0.43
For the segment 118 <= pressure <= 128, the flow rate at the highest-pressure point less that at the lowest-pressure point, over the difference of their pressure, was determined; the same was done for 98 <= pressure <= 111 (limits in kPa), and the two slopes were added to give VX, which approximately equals 0.02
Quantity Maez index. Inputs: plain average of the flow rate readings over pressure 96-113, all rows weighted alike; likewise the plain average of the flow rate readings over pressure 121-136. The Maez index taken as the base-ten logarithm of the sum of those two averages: 0.669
